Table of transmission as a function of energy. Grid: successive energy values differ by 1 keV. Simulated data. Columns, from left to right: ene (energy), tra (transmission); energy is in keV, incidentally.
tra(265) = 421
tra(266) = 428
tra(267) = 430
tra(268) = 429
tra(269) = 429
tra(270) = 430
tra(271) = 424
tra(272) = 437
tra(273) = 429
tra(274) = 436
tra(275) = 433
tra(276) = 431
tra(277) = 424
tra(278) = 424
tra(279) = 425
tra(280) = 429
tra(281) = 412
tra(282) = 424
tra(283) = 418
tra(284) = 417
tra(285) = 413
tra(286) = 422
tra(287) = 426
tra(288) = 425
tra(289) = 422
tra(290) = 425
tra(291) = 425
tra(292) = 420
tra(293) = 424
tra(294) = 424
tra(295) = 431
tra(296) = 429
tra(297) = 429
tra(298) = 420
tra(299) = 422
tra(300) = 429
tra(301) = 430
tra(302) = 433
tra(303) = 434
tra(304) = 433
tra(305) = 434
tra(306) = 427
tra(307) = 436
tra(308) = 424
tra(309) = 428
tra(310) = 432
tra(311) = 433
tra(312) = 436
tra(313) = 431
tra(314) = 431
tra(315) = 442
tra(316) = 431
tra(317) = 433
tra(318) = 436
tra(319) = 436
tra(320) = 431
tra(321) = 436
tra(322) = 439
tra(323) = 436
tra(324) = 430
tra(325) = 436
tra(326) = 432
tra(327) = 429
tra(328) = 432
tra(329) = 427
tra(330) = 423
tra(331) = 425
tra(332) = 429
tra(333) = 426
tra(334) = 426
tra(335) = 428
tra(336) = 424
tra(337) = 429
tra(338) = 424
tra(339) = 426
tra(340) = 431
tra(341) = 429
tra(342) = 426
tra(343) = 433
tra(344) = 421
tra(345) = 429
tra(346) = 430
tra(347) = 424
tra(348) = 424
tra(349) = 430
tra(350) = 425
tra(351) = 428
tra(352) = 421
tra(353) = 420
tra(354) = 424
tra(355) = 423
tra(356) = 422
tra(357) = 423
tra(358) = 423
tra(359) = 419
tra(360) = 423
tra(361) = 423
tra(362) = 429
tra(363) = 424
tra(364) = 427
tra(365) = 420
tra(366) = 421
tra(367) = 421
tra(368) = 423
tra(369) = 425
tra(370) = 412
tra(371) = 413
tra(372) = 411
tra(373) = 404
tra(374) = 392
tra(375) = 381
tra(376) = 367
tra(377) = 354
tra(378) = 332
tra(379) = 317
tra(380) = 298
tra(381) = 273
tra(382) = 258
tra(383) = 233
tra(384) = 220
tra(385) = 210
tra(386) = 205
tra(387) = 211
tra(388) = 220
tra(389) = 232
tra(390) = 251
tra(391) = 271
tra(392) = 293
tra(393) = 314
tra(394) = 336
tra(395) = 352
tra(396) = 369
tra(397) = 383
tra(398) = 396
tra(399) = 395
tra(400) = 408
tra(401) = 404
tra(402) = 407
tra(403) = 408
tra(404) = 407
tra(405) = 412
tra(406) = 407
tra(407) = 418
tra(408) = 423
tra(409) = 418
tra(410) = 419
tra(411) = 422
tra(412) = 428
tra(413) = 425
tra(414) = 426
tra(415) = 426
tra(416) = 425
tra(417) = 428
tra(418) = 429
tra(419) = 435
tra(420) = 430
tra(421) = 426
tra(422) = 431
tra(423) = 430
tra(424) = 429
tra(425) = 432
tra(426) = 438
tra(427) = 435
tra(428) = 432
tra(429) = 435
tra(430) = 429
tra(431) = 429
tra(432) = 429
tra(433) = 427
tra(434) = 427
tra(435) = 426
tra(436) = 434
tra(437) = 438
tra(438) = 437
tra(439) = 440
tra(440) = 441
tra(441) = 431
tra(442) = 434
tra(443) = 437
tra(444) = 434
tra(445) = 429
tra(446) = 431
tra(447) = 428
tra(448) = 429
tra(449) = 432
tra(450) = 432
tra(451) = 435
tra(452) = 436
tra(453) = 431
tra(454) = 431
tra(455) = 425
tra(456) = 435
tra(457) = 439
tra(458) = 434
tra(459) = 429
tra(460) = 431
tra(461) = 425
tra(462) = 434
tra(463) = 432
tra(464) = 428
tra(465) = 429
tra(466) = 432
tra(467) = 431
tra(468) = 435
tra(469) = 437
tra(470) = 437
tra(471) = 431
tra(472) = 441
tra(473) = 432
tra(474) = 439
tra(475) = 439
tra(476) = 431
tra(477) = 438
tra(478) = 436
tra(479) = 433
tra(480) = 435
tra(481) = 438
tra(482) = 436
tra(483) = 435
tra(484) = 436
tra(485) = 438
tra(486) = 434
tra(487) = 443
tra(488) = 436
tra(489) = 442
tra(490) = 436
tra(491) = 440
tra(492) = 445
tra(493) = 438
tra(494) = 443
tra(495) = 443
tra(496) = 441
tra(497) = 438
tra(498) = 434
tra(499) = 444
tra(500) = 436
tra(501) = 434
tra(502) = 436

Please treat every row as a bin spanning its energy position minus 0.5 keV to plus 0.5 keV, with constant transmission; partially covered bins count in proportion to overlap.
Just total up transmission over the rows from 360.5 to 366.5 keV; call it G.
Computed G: 2544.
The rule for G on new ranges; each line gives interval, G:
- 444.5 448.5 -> 1717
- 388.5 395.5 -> 2049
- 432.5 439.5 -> 3029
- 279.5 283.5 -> 1683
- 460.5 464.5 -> 1719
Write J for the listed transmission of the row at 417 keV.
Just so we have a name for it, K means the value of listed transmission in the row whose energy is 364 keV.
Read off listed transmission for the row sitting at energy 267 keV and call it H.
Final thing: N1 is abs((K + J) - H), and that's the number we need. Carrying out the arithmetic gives 425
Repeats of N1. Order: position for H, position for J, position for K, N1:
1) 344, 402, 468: 421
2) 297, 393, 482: 321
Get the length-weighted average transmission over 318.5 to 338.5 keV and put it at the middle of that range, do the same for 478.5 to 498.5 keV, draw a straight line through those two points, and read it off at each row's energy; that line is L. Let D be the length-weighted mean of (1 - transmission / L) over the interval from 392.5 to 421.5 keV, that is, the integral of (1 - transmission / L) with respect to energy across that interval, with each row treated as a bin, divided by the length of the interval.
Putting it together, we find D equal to 0.064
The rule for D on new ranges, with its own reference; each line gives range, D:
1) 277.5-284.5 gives 0.014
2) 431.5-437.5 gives 0.012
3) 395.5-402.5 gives 0.090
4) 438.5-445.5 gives 0.001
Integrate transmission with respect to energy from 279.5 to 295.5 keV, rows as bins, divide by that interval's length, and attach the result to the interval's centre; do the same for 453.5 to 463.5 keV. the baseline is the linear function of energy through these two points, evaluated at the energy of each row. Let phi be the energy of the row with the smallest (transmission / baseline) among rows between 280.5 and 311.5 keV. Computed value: 281 keV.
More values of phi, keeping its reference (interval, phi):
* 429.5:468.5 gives 461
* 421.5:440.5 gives 435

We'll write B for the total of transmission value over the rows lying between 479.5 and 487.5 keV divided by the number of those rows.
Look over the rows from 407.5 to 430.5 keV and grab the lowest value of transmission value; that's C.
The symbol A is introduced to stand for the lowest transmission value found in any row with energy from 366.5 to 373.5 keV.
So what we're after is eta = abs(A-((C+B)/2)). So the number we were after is 23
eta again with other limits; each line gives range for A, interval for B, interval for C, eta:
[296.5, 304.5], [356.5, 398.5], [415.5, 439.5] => 34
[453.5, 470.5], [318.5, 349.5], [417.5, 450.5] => 3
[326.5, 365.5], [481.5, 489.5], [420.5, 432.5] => 13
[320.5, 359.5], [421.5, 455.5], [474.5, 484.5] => 13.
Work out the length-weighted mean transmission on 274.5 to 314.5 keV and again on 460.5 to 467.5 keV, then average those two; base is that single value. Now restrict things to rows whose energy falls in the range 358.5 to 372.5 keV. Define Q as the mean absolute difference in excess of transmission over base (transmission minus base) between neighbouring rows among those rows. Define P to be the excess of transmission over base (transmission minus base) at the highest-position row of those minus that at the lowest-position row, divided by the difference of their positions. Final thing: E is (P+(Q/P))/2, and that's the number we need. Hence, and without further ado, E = -3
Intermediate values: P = -0.6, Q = 3.5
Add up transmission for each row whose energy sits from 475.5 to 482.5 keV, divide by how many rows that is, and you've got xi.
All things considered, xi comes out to 435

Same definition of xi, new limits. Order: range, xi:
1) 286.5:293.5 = 424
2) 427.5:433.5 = 430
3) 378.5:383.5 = 276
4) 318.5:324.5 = 435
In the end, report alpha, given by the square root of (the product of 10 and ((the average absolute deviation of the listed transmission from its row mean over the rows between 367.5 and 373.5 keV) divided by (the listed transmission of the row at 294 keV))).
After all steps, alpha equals 0.38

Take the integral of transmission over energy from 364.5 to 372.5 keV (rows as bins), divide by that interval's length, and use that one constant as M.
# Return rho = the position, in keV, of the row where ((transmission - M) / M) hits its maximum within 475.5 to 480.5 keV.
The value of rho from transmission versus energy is 477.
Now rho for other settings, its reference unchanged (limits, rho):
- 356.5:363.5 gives 362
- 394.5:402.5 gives 400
